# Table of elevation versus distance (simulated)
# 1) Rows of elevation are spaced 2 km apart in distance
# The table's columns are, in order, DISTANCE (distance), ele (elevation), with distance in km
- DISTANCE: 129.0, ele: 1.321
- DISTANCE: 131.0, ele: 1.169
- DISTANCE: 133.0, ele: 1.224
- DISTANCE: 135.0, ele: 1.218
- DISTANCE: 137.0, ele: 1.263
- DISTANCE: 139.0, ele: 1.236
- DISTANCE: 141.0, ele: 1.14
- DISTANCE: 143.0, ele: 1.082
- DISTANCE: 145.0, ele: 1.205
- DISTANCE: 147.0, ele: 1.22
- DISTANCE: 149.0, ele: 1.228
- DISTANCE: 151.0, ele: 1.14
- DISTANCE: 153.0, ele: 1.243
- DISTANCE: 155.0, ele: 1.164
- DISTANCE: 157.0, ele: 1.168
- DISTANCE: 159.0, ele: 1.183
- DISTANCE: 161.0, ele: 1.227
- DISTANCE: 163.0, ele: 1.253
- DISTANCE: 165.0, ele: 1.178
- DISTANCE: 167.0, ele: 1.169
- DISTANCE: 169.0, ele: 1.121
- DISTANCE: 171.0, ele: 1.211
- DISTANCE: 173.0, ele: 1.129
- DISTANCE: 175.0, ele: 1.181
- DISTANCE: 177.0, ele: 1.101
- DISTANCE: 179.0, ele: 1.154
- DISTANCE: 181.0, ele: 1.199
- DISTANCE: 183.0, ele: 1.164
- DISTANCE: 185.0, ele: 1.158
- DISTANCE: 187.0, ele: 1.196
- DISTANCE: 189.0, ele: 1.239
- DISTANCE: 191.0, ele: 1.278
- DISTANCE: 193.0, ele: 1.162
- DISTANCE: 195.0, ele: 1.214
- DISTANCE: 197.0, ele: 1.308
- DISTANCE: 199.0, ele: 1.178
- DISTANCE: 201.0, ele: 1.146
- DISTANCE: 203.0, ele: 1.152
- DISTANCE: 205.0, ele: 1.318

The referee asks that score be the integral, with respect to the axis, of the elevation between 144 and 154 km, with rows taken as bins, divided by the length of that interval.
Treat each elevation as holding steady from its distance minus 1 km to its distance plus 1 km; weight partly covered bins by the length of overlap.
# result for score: 1.21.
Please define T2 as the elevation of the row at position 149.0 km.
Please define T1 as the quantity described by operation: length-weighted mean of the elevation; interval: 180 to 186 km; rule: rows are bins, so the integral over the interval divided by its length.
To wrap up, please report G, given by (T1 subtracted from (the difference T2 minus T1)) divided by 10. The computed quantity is -0.112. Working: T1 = 1.17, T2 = 1.228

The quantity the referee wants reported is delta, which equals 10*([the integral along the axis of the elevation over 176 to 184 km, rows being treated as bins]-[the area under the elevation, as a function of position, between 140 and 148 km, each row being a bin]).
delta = -0.6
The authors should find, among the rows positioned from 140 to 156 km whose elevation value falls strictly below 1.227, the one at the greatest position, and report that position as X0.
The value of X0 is 155.0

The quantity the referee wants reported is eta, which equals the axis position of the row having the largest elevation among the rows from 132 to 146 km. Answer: 137.0 km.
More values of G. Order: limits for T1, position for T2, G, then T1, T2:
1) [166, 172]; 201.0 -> -0.119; 1.17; 1.146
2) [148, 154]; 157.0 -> -0.124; 1.20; 1.168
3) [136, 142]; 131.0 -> -0.126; 1.21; 1.169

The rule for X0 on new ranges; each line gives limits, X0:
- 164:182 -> 181.0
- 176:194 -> 193.0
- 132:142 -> 141.0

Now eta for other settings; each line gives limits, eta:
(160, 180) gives 163.0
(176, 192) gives 191.0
